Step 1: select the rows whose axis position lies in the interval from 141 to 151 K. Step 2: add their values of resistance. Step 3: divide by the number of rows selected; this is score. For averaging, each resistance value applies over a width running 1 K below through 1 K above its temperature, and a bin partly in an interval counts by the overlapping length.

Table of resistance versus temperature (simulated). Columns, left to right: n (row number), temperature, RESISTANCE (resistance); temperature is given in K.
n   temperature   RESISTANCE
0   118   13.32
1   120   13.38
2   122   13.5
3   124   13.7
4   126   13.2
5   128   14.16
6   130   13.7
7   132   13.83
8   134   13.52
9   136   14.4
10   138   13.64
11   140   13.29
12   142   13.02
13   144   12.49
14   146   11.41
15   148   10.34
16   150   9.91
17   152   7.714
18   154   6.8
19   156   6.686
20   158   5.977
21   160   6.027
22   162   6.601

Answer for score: 11.4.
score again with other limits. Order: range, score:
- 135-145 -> 13.4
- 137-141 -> 13.5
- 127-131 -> 13.9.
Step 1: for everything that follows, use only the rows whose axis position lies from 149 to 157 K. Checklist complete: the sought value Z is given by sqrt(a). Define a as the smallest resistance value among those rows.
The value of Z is 2.59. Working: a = 6.686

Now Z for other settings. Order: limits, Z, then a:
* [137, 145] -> 3.53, 12.49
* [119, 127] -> 3.63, 13.2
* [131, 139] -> 3.68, 13.52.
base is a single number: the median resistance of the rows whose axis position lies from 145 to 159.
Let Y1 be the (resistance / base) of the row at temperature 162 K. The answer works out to 0.86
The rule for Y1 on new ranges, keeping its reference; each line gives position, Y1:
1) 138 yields 1.77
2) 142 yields 1.69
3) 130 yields 1.78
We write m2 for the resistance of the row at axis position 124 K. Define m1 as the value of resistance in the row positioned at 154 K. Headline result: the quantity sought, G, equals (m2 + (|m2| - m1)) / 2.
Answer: 10.3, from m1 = 6.8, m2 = 13.7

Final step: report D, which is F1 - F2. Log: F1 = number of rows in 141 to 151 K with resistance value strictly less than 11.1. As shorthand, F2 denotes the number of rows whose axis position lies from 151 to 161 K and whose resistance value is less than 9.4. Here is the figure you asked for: -3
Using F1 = 2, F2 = 5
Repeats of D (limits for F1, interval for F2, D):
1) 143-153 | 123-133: 3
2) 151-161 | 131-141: 5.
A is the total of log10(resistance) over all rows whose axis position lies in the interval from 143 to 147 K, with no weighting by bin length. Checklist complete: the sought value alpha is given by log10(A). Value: 0.333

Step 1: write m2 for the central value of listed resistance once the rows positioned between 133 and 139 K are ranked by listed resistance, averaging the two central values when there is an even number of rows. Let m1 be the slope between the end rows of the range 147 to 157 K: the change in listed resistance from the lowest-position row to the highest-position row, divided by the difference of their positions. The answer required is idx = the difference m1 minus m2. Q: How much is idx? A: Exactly -14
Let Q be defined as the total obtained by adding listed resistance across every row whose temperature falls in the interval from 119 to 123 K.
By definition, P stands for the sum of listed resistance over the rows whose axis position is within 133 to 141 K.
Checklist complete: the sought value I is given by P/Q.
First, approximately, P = 55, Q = 27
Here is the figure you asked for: 2.0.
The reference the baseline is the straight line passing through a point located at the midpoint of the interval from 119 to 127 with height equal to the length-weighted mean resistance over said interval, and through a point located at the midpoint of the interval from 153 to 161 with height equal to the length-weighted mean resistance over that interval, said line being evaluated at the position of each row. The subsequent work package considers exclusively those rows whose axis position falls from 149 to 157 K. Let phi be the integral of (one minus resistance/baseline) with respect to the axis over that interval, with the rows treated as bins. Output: -0.59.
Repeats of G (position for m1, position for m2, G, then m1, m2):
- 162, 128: 10.9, 6.601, 14.16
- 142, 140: 6.8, 13.02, 13.29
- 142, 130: 7.2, 13.02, 13.7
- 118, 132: 7.2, 13.32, 13.83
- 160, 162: 3.6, 6.027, 6.601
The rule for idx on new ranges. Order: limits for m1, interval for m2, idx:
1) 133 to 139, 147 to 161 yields -7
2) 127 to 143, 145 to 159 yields -8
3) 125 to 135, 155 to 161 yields -6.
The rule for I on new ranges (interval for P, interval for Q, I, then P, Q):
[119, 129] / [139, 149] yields 1.1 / 68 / 61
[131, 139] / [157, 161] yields 4.6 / 55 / 12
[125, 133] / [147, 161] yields 1.0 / 55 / 53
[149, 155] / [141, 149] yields 0.5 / 24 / 47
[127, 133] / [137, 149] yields 0.6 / 42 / 74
